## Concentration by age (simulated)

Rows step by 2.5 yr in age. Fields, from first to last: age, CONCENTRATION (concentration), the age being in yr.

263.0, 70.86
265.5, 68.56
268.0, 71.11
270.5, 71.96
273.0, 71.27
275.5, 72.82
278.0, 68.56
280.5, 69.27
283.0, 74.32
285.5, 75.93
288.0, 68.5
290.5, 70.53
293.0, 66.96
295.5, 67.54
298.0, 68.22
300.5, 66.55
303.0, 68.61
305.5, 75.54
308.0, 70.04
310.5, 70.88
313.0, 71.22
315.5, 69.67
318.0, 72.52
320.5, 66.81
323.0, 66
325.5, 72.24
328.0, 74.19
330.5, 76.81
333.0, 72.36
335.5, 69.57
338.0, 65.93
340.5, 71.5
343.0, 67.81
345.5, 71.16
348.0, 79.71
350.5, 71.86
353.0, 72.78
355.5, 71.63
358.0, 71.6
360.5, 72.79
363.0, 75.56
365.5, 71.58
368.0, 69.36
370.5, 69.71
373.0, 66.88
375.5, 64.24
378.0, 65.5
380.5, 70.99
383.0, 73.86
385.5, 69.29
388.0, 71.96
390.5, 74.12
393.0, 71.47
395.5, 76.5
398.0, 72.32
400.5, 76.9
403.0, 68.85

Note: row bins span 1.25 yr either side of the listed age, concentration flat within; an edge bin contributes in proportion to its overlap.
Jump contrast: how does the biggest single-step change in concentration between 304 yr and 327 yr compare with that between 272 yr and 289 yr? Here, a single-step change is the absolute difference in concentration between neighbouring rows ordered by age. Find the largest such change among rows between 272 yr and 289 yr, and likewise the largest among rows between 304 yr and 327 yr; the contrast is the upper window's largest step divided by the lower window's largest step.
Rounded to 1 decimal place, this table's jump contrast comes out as 0.8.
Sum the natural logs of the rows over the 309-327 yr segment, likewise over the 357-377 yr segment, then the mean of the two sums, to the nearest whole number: 32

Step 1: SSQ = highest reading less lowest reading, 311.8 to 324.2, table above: 6.5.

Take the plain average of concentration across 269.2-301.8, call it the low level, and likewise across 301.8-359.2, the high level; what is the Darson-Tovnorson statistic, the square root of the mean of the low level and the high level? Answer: 8.412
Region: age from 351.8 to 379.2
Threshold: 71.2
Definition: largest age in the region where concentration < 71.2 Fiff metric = 378.0 yr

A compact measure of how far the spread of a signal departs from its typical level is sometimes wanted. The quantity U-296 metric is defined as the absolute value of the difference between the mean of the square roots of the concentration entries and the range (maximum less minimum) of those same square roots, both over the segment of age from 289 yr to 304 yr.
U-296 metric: 8.0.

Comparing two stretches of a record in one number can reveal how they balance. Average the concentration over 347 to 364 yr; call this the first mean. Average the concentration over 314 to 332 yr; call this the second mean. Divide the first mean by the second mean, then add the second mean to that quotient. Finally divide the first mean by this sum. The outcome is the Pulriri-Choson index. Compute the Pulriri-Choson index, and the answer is 1.02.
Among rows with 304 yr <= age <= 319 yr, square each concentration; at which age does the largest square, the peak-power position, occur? 305.5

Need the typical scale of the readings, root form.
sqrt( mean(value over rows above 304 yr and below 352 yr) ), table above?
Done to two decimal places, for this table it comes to 8.45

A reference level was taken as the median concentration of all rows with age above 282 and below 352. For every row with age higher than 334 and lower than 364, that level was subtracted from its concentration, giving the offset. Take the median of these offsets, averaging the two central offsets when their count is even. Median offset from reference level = 0.91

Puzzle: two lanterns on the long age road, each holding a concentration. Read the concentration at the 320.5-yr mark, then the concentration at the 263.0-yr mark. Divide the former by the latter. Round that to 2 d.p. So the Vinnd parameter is 0.94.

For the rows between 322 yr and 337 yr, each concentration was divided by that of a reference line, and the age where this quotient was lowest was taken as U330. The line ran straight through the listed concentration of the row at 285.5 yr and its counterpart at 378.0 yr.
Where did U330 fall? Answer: 323.0 yr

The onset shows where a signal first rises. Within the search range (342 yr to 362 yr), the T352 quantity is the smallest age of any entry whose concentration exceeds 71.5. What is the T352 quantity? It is 348.0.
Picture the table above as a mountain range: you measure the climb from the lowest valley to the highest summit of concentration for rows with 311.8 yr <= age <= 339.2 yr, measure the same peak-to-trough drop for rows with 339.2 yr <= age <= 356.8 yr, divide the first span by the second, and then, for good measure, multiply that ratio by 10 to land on 9.1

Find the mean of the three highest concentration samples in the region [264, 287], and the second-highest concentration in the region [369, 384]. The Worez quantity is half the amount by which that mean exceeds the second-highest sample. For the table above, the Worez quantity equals 1.7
